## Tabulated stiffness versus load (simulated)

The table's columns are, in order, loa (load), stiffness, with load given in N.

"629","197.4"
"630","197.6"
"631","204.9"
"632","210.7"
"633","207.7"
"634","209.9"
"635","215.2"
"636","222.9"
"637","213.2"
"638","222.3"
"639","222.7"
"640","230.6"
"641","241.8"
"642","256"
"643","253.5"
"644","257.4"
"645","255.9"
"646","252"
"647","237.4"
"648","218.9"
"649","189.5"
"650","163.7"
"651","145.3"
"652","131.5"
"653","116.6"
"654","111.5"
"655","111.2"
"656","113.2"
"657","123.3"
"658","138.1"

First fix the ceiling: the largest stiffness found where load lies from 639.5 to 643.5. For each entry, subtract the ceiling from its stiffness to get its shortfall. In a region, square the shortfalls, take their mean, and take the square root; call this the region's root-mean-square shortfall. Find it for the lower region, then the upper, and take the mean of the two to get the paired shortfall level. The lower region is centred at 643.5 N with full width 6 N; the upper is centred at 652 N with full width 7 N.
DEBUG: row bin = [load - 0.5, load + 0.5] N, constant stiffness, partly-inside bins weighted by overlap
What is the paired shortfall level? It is 63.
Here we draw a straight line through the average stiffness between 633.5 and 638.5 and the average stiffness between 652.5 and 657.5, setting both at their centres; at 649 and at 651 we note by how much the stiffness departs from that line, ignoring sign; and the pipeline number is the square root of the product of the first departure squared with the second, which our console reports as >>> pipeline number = 125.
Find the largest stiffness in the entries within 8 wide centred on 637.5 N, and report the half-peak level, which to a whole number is 121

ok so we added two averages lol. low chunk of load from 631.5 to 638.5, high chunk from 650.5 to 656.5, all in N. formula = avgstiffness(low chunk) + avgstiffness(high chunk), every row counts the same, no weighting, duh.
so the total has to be 336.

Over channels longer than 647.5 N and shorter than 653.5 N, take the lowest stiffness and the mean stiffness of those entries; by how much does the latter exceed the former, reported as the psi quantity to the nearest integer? 44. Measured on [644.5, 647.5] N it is 11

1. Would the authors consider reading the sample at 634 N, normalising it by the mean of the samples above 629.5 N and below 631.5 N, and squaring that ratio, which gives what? 1.1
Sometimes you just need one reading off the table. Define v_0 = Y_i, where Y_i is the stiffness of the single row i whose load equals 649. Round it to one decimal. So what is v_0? 189.5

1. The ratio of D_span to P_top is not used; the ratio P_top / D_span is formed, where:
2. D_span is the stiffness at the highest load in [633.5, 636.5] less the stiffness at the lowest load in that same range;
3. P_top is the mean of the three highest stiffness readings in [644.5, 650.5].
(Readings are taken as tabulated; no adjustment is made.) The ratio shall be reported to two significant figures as 19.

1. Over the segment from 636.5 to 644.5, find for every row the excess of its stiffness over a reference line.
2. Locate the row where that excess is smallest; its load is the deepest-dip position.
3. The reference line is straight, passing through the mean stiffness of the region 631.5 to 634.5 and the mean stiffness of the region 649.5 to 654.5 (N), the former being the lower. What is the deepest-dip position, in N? 637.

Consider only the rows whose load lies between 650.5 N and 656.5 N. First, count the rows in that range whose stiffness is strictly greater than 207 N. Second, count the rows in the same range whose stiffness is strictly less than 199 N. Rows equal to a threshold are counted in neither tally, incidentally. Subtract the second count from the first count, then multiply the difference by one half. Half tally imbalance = -3.00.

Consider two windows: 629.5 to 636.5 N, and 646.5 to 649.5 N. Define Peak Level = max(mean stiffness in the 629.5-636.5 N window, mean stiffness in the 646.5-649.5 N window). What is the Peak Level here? 215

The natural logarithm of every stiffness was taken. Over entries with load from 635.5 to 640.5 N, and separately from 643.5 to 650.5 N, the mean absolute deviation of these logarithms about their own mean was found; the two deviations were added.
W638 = 0.15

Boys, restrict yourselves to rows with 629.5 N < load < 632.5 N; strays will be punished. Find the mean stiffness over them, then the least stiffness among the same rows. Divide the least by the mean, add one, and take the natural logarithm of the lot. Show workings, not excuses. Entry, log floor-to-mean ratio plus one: 0.676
